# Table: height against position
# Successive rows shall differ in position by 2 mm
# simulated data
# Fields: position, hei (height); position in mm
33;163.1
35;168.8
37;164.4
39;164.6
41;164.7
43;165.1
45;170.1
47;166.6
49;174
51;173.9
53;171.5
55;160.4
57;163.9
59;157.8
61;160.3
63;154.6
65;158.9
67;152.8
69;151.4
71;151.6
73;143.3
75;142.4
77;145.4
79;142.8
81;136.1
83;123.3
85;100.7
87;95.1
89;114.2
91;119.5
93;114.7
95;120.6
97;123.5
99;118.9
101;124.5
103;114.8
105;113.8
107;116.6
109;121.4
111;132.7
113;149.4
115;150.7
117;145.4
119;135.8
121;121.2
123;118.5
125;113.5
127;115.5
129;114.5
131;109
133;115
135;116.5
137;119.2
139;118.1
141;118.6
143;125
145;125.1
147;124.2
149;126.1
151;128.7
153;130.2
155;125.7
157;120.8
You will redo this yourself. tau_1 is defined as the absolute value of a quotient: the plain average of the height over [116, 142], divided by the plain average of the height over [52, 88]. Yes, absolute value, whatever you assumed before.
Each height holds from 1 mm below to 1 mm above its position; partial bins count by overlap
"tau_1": 0.83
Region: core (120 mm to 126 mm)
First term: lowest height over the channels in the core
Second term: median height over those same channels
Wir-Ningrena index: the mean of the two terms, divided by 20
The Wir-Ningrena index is 5.8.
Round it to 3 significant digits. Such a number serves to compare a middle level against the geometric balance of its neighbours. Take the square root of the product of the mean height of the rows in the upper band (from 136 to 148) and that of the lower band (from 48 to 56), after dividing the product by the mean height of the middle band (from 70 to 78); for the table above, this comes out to 11.9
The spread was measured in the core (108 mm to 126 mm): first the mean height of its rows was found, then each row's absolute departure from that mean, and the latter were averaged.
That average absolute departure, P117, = 12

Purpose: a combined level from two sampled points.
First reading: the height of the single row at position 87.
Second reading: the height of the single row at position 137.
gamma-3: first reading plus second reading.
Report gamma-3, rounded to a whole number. 214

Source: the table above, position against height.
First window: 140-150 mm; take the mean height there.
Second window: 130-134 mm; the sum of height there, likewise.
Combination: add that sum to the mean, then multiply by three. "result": 1043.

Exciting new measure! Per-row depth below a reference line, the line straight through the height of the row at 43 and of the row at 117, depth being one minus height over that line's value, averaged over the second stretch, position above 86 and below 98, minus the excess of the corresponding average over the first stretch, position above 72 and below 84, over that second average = 0.38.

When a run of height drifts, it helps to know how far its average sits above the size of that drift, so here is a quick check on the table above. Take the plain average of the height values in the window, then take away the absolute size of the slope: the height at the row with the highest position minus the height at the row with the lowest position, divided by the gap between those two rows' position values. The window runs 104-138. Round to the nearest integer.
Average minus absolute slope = 124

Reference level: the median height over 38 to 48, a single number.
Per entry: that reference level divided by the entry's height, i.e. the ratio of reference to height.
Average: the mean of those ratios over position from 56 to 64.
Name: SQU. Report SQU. 1.04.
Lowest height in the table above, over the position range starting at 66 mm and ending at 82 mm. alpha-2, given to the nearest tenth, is 136.1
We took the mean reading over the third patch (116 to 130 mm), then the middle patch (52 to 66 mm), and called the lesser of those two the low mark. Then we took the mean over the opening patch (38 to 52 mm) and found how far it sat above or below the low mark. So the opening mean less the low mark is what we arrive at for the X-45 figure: 45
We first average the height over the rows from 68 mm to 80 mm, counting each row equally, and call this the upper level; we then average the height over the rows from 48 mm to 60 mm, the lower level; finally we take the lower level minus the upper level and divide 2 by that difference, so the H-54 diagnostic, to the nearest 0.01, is 0.10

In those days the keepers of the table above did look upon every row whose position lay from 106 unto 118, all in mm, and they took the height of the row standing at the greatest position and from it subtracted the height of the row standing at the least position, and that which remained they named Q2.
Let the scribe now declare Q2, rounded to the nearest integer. 29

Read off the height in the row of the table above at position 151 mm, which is 128.7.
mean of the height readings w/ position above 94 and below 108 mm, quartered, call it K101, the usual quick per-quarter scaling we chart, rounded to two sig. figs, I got 30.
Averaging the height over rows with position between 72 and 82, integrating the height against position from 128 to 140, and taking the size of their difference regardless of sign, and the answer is 1243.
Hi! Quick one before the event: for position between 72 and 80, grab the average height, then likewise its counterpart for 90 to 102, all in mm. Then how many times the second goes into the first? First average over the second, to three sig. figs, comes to 1.19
